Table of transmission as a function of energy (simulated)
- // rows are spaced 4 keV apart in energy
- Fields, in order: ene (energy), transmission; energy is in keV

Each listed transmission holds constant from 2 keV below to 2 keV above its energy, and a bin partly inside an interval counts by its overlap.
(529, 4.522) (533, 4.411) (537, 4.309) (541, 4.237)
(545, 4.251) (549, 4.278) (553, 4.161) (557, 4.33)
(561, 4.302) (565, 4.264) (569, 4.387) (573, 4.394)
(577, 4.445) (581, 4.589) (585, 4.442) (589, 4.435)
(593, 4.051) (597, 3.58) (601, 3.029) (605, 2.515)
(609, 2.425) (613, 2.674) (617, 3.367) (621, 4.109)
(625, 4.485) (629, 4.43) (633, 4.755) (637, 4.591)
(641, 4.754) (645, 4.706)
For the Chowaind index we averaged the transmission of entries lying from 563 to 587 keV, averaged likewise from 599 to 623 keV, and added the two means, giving 7.44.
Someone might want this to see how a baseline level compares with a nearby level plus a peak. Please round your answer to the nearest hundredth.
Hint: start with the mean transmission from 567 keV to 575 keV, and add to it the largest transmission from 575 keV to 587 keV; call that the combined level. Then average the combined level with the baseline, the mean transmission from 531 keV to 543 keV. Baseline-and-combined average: 6.65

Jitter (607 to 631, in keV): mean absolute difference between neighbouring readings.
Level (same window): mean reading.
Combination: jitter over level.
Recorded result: 0.12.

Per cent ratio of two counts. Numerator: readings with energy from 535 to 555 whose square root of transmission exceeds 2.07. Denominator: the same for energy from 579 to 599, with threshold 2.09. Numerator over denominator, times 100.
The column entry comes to 33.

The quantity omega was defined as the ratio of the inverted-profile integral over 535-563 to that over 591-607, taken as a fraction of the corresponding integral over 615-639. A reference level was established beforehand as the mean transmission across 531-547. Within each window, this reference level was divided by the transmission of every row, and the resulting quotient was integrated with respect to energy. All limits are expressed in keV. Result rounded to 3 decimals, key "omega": 0.054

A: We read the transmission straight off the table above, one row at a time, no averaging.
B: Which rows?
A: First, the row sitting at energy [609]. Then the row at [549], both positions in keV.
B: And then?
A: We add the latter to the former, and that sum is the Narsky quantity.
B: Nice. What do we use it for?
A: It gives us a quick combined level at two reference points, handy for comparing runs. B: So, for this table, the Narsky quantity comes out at 6.7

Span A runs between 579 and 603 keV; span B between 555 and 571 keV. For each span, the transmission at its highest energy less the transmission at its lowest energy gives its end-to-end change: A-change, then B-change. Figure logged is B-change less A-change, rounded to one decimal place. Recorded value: 1.6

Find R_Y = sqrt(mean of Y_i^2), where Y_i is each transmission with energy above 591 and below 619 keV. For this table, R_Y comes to 3.14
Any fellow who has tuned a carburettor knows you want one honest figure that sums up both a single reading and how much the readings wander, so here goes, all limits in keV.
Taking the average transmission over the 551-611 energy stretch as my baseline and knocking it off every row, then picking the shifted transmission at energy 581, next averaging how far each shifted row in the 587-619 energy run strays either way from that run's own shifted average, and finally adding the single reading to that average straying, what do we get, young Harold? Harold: 1.2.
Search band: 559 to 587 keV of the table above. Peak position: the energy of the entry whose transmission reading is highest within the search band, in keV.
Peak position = 581 keV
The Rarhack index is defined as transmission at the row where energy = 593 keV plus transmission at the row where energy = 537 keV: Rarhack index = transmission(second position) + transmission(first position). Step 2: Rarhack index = 8.36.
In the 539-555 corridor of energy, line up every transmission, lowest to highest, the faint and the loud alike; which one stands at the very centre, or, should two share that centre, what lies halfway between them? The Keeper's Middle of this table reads 4.24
